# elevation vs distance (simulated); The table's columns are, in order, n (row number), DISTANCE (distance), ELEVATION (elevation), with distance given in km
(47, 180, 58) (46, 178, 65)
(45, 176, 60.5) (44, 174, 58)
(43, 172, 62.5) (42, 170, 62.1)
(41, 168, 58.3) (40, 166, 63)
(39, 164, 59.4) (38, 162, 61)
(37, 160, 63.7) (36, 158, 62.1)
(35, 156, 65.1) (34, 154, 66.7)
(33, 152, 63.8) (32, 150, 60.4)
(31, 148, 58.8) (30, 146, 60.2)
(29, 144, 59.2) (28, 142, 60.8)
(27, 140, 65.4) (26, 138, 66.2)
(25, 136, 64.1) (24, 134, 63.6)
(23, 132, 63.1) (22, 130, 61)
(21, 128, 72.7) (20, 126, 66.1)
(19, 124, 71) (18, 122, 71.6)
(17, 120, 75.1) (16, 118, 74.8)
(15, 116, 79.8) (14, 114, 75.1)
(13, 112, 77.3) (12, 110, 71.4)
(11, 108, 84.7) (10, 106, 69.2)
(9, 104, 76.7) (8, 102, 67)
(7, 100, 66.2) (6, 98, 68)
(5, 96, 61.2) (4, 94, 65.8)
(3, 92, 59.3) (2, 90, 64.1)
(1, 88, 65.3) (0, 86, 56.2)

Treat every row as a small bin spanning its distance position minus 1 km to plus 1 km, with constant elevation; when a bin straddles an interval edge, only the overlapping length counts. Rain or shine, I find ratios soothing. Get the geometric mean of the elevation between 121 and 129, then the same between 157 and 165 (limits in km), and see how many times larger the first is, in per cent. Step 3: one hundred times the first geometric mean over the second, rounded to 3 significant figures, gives 114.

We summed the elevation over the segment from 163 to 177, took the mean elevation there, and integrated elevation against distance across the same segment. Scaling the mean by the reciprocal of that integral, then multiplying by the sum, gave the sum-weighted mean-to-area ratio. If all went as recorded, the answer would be 30.3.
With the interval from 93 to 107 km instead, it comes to 33.9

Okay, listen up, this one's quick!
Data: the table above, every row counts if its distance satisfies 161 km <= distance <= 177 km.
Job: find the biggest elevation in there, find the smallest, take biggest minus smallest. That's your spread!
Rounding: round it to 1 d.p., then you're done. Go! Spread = 5.0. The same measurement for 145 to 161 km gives 7.9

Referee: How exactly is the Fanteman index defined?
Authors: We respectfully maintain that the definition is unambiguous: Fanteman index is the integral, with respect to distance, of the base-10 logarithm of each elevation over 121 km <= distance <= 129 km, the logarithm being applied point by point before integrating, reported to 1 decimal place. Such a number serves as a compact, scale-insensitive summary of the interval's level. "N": 14.8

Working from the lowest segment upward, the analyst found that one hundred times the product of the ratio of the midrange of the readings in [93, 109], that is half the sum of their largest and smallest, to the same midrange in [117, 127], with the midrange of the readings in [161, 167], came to 6324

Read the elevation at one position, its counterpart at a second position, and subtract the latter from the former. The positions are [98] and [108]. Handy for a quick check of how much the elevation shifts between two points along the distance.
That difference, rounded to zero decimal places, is -17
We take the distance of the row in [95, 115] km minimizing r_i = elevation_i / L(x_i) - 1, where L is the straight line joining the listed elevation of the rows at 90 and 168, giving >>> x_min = 96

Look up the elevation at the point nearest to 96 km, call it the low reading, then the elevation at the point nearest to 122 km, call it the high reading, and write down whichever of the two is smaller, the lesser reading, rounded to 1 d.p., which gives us 61.2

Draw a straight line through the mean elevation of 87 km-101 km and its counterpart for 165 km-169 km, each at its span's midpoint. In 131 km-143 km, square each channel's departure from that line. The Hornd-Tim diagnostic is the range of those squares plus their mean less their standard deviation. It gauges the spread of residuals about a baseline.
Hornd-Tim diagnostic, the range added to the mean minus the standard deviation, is 16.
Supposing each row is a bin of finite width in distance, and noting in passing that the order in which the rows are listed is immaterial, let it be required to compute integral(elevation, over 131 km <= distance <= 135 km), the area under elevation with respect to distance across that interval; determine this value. 253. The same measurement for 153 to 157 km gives 264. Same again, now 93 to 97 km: 254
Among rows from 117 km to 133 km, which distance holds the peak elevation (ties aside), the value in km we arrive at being 120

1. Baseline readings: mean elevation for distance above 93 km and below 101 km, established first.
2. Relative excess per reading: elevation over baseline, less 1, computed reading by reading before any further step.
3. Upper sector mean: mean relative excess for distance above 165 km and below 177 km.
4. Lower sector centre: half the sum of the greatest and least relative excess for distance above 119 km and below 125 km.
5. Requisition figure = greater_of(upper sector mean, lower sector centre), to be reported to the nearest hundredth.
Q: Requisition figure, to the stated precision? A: 0.12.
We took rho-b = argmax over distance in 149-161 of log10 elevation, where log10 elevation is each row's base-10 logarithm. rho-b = 154 km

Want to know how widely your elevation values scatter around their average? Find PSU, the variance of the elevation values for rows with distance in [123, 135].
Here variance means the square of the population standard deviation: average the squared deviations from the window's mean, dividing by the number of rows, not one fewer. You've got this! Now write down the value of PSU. 18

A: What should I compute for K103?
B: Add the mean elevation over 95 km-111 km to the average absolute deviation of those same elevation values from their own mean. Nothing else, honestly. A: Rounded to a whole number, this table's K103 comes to 76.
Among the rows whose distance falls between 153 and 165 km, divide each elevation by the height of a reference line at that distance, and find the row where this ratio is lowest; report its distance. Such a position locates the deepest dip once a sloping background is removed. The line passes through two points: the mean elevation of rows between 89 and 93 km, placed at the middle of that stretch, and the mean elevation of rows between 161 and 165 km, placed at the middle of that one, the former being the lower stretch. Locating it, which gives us 164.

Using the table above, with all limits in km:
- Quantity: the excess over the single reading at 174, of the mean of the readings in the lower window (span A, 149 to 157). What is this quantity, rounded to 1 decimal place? 6.0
